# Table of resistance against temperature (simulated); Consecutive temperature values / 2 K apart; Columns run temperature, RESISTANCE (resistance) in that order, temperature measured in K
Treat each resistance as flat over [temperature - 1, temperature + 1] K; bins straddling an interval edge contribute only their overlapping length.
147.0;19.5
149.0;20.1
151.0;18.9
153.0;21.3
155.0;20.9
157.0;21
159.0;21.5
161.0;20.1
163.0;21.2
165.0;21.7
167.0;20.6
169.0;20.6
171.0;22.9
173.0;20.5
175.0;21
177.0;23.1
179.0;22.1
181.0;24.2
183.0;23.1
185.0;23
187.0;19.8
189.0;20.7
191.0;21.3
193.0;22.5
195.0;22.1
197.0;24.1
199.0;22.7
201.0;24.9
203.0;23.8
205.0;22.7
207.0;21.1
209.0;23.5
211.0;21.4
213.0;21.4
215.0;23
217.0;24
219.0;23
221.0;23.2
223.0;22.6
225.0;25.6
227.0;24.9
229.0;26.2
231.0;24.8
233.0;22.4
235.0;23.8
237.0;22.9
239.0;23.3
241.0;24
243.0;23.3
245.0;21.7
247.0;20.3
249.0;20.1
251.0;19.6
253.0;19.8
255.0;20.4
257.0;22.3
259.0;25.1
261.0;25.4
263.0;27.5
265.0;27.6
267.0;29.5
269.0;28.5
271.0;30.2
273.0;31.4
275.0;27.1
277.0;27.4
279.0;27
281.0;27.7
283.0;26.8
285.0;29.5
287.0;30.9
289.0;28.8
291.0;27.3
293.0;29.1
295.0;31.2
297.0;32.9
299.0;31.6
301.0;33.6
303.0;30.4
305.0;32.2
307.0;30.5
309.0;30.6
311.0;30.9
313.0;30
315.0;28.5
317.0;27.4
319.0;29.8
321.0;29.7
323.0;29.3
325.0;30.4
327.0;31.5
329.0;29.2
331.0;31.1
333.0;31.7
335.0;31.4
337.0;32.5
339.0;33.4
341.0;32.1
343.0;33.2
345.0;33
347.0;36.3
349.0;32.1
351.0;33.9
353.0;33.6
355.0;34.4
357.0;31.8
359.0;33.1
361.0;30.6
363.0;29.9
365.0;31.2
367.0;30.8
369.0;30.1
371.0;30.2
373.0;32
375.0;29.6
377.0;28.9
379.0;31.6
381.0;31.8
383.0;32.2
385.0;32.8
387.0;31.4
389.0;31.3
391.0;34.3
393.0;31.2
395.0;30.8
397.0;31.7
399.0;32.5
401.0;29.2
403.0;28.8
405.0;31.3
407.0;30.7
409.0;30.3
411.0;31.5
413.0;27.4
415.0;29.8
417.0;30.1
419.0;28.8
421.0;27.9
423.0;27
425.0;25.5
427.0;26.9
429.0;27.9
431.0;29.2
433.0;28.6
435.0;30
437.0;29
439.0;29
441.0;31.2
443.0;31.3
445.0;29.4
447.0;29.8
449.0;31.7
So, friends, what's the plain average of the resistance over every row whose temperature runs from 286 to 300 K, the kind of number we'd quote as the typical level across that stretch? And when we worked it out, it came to 30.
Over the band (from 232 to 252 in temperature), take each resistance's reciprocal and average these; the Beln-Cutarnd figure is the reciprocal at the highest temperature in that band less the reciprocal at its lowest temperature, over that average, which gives 0.14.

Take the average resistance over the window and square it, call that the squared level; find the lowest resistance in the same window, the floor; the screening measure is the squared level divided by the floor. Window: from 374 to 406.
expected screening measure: 34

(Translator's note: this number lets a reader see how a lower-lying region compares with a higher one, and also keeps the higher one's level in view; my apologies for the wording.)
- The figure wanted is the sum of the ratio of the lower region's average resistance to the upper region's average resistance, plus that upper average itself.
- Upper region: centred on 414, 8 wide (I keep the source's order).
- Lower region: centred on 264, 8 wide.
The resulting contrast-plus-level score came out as 30.6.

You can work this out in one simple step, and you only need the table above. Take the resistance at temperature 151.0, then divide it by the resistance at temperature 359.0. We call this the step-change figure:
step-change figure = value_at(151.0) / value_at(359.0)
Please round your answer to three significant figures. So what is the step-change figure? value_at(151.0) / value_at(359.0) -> 0.571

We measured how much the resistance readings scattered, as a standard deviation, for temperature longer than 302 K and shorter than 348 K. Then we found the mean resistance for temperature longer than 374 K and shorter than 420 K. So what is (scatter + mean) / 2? 16.3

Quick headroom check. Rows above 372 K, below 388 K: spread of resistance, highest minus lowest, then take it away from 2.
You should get -1.9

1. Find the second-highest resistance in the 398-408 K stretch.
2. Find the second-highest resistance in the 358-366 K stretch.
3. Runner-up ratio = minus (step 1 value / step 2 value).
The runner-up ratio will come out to -1.00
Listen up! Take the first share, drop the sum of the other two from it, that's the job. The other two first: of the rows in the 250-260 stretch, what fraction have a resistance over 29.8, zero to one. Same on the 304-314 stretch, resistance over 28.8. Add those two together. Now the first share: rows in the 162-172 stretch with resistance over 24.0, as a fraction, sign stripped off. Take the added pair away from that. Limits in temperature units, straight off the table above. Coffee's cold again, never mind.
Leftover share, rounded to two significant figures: -1.0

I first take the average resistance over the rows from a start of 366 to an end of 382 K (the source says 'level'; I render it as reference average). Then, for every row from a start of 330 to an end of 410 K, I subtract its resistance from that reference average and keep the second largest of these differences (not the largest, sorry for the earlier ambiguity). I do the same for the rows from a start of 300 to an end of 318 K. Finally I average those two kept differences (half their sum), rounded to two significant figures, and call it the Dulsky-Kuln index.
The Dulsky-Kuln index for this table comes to 1.9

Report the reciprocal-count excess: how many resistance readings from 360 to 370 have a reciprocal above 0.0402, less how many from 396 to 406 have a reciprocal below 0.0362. -5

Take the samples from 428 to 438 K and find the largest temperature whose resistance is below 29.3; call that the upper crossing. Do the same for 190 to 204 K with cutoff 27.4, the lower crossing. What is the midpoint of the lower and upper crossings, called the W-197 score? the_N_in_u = 320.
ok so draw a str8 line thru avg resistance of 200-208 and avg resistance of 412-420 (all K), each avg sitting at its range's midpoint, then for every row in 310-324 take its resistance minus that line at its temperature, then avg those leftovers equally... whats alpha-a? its 3.1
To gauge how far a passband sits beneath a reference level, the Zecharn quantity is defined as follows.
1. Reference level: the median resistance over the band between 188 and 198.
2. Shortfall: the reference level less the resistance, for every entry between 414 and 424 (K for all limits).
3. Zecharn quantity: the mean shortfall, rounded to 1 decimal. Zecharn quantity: -6.6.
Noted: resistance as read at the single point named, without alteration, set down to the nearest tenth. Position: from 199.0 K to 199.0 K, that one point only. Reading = 22.7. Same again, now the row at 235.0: 23.8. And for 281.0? 27.7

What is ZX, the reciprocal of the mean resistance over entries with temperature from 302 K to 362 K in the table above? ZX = 0.032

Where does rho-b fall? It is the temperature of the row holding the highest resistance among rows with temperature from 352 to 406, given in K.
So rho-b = 355.0 K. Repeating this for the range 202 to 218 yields 217.0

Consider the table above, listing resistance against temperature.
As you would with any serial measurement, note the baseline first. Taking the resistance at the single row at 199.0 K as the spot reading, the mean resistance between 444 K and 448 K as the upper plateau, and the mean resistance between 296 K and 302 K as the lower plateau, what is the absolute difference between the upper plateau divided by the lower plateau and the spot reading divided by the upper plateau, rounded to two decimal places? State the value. 0.14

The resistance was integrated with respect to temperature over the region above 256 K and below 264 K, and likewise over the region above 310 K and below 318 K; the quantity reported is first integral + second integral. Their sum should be 434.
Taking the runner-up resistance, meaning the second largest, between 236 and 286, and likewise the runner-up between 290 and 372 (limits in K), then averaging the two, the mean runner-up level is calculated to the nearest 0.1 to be 32.3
